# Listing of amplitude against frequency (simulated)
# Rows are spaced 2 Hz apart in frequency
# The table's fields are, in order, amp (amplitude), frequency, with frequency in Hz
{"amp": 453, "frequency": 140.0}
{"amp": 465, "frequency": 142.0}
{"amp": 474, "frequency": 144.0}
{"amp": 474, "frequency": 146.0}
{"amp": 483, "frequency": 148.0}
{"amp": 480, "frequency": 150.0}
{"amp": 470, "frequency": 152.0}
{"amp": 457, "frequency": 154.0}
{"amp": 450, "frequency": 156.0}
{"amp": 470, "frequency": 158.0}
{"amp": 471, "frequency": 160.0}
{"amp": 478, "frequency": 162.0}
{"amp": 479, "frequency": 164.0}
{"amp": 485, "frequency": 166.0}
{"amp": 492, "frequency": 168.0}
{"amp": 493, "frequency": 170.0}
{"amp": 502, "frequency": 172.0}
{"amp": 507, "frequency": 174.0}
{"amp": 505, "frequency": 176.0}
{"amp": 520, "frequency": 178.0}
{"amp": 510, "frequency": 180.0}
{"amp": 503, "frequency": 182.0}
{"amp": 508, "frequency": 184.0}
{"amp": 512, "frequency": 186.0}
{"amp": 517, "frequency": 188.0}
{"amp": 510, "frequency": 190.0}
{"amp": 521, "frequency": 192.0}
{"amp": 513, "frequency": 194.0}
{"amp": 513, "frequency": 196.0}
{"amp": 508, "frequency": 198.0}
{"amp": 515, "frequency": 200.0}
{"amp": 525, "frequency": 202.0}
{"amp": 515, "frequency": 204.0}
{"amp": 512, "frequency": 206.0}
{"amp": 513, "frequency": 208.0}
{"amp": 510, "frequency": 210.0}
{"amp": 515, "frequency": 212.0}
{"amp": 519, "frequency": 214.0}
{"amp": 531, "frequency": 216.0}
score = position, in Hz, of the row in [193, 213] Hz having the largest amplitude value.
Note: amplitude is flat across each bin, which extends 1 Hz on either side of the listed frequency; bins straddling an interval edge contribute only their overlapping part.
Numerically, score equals 202.0 Hz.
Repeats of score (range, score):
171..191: 178.0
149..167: 166.0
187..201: 192.0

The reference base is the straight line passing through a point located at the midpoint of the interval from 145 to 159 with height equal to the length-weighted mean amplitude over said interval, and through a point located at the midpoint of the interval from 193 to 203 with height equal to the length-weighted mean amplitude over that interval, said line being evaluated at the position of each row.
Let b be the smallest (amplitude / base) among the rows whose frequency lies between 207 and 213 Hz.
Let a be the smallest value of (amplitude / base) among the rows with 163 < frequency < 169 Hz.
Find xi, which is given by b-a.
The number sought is -0.027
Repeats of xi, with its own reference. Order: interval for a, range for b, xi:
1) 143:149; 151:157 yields -0.072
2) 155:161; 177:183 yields 0.057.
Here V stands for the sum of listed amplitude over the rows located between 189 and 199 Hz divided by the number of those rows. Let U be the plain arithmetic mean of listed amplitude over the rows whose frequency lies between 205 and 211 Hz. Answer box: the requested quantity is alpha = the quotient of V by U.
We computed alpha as 1.00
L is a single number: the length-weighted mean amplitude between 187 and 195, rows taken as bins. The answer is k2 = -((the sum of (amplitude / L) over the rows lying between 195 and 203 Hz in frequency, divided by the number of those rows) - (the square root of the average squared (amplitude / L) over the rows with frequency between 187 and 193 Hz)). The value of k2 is 0.001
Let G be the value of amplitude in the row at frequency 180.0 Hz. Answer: 510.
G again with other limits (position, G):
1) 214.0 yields 519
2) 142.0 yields 465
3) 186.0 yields 512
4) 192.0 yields 521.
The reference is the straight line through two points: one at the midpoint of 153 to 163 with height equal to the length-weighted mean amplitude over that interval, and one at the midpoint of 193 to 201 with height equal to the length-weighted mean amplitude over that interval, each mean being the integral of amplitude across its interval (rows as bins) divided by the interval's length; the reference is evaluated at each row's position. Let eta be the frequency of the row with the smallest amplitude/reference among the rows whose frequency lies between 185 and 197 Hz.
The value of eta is 196.0 Hz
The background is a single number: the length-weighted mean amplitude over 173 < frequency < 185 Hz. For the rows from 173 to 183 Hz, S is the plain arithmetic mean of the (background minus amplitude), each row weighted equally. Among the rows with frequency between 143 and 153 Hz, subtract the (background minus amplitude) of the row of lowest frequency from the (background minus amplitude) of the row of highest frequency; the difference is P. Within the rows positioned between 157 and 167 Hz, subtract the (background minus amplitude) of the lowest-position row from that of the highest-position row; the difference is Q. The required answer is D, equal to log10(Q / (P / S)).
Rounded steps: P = 4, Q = -15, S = 0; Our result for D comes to -0.2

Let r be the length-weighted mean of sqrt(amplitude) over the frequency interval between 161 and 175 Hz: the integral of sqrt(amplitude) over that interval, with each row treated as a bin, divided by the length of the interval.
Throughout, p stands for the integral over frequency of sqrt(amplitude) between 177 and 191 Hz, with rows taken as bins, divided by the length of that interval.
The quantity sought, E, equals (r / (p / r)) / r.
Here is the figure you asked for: 0.98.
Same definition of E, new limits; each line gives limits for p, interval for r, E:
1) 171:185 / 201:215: 1.01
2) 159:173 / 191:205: 1.03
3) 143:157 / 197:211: 1.05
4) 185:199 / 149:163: 0.95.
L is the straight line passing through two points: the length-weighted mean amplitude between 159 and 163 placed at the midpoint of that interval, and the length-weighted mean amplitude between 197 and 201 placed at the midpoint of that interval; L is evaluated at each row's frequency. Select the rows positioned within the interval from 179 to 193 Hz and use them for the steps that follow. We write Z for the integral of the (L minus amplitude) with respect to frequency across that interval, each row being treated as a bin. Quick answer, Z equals -178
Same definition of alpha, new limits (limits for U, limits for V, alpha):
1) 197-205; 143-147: 0.92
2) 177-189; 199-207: 1.01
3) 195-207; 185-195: 1.00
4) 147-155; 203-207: 1.09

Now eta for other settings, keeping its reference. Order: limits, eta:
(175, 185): 182.0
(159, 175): 160.0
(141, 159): 156.0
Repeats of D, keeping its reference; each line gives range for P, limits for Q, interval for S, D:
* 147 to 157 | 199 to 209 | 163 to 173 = 0.1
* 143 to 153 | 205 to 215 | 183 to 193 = 0.9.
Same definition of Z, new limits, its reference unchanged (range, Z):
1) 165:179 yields -215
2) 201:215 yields 66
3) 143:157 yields -83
